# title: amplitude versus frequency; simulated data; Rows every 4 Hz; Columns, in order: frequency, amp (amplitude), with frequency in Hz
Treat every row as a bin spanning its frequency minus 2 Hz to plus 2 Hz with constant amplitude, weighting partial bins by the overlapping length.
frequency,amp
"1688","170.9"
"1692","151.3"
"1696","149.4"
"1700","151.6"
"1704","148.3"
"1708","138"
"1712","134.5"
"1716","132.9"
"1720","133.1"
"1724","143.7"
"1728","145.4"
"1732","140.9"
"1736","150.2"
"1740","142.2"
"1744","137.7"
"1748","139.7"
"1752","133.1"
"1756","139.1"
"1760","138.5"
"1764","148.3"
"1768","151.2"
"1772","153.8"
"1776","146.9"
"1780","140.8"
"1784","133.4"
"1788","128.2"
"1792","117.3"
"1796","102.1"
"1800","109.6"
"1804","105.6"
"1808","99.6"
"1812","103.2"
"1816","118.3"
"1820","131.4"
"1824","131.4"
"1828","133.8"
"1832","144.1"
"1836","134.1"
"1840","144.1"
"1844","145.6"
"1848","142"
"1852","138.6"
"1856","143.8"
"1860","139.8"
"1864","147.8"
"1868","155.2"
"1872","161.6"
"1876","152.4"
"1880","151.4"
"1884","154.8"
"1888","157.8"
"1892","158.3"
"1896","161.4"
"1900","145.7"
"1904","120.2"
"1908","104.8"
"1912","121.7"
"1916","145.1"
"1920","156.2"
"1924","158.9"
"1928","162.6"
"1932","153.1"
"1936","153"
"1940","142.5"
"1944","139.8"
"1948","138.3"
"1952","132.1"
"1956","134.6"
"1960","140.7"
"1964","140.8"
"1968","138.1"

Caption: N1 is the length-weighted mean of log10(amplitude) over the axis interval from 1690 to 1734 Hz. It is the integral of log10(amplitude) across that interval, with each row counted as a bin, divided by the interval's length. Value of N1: 2.15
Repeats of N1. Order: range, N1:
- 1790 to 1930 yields 2.13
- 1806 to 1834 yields 2.09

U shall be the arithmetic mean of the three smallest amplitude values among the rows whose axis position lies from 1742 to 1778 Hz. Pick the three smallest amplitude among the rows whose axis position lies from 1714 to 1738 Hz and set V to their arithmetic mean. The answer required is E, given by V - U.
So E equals -1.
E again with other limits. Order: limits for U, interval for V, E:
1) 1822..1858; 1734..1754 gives 4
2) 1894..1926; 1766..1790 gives 19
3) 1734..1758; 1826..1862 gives -1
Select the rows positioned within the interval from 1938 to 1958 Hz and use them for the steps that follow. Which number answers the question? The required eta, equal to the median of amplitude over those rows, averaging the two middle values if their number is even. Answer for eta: 138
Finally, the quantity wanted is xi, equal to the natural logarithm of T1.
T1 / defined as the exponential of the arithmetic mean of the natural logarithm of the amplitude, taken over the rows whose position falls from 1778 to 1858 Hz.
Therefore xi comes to 4.839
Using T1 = 126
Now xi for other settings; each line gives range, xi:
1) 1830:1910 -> 4.973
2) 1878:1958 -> 4.968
